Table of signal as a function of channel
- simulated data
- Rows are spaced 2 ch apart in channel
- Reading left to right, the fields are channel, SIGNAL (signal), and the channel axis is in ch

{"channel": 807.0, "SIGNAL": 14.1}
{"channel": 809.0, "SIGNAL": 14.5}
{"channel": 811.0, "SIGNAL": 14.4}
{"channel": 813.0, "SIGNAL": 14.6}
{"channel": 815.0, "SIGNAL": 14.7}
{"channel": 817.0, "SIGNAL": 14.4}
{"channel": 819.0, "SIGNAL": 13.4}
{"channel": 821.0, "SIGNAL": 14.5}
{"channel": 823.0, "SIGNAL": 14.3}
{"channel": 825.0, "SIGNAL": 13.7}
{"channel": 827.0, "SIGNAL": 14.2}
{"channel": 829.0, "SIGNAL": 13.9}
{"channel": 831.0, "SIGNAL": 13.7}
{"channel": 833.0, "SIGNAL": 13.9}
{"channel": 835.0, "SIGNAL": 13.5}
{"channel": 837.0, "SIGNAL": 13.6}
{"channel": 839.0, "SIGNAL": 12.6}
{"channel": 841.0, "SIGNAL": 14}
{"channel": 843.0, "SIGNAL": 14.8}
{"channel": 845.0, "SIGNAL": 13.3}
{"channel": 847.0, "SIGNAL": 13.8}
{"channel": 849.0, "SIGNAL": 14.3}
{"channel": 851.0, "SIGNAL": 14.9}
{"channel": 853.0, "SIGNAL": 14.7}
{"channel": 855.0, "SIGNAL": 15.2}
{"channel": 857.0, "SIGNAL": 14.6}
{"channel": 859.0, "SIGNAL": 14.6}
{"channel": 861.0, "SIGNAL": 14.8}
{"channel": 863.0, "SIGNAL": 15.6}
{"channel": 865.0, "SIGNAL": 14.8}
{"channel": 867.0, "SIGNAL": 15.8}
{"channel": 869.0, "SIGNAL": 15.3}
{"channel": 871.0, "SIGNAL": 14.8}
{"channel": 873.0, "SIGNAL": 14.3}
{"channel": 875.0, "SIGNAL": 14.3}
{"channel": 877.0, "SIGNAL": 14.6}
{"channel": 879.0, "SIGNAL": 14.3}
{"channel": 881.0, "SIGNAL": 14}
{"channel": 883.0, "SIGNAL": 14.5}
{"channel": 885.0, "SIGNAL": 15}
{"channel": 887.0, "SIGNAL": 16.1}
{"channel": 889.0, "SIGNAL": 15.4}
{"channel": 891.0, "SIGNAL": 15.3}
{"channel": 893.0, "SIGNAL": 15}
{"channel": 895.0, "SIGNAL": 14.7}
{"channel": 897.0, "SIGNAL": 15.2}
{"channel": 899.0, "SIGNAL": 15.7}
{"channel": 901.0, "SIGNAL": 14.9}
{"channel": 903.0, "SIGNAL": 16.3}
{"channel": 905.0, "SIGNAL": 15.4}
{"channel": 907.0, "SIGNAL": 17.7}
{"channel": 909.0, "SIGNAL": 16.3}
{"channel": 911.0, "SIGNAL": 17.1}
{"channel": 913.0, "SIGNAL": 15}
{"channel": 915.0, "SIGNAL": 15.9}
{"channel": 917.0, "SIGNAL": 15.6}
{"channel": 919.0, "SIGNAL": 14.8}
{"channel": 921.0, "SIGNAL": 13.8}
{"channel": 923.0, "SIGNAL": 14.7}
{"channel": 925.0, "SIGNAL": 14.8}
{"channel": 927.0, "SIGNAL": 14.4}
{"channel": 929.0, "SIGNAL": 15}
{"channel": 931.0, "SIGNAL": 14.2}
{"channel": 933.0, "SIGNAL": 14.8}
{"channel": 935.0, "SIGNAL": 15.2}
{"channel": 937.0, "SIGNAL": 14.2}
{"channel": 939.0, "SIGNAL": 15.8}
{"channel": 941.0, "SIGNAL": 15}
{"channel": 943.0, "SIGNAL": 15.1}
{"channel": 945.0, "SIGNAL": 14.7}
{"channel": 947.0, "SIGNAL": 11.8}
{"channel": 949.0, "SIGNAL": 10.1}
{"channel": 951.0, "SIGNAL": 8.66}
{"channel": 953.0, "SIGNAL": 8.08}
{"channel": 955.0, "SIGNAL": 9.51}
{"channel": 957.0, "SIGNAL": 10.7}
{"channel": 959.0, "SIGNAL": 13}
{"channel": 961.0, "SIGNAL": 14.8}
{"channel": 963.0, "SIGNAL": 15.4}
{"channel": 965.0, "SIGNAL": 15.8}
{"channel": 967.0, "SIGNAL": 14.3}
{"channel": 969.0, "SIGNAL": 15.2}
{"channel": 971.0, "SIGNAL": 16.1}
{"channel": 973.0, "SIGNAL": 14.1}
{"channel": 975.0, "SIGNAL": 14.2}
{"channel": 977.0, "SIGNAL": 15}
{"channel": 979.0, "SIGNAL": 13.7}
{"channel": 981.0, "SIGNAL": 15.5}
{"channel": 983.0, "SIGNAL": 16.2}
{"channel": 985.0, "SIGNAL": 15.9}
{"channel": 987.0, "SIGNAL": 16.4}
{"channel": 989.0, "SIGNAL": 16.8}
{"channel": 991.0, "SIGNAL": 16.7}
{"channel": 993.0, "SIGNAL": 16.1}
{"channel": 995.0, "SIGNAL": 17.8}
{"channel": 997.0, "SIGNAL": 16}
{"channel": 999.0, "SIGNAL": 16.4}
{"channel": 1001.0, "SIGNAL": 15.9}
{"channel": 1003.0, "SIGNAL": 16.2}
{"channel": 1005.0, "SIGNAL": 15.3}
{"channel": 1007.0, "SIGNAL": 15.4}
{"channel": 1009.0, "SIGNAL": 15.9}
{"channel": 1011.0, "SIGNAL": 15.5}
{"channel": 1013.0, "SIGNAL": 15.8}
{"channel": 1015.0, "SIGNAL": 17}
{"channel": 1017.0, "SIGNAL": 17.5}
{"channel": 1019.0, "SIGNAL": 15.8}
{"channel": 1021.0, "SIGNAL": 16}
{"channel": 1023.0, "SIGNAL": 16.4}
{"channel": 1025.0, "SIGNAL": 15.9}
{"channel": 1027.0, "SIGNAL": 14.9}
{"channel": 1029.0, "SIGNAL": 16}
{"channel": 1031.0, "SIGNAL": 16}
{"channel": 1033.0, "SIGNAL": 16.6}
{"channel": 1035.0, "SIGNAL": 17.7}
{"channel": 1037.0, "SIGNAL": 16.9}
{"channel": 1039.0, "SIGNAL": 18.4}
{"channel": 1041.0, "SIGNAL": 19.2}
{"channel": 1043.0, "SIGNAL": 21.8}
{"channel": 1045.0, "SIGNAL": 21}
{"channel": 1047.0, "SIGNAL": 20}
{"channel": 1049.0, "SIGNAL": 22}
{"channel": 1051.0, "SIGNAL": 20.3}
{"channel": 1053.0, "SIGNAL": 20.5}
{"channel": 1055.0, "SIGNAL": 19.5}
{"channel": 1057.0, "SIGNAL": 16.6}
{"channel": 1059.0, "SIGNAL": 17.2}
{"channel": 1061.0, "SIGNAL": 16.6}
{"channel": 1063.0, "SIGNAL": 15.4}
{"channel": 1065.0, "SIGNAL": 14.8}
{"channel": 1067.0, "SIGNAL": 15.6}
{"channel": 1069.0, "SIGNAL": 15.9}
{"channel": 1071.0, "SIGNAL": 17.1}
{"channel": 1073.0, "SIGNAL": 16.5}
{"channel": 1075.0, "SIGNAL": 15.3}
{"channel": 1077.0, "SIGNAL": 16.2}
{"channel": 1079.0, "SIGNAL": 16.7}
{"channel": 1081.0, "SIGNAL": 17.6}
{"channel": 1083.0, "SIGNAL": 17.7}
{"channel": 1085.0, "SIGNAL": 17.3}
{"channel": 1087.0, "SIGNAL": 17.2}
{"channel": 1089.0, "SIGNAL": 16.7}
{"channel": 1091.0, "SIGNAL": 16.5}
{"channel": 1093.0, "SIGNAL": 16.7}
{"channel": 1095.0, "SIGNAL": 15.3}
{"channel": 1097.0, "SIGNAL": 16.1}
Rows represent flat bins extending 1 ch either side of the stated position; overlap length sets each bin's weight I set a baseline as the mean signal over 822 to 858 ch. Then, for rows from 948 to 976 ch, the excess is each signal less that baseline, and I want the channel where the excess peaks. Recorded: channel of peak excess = 971.0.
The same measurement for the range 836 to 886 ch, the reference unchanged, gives 867.0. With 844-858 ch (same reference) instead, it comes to 855.0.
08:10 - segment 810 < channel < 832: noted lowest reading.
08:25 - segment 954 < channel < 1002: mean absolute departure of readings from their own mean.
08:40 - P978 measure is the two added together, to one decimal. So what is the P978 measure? 14.8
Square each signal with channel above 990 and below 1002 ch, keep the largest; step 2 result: 317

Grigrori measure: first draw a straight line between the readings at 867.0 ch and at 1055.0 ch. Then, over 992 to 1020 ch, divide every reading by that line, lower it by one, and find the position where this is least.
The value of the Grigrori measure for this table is 1005.0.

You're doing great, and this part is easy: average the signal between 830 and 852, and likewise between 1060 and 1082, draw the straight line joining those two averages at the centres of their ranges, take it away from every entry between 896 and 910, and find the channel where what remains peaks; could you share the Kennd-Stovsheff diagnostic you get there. 907.0 ch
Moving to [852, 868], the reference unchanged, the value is 867.0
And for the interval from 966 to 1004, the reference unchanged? 995.0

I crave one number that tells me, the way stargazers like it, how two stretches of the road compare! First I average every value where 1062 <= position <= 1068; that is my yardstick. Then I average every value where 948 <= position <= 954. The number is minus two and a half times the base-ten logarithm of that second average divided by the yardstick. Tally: 0.58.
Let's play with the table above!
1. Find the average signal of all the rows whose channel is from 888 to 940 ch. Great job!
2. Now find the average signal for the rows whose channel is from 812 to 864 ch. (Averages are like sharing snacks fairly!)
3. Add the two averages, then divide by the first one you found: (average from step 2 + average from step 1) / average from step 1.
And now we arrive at 1.93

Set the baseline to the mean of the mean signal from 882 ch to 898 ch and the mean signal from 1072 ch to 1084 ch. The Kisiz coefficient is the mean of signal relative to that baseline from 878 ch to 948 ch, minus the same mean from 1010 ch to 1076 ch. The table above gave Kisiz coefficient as -2.2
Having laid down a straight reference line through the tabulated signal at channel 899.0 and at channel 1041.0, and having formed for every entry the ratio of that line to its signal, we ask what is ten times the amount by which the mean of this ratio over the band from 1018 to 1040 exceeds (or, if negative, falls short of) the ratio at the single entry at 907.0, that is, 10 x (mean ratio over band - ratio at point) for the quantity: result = 2.56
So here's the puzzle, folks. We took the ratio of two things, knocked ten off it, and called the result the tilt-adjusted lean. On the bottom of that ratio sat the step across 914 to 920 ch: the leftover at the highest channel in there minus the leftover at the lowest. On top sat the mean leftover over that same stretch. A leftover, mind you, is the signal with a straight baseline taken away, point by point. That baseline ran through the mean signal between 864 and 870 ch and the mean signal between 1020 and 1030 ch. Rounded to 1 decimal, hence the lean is -10.0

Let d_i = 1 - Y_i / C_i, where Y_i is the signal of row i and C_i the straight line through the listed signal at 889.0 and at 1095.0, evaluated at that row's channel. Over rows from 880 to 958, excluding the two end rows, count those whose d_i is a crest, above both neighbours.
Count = 11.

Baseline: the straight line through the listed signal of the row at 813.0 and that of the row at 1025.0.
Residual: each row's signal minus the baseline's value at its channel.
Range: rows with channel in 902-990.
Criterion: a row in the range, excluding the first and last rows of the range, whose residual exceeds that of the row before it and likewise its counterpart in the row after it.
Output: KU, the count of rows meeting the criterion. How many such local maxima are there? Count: 12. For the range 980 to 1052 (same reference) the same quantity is 12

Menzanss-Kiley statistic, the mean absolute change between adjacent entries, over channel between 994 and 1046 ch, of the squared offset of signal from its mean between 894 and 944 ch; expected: 3.2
